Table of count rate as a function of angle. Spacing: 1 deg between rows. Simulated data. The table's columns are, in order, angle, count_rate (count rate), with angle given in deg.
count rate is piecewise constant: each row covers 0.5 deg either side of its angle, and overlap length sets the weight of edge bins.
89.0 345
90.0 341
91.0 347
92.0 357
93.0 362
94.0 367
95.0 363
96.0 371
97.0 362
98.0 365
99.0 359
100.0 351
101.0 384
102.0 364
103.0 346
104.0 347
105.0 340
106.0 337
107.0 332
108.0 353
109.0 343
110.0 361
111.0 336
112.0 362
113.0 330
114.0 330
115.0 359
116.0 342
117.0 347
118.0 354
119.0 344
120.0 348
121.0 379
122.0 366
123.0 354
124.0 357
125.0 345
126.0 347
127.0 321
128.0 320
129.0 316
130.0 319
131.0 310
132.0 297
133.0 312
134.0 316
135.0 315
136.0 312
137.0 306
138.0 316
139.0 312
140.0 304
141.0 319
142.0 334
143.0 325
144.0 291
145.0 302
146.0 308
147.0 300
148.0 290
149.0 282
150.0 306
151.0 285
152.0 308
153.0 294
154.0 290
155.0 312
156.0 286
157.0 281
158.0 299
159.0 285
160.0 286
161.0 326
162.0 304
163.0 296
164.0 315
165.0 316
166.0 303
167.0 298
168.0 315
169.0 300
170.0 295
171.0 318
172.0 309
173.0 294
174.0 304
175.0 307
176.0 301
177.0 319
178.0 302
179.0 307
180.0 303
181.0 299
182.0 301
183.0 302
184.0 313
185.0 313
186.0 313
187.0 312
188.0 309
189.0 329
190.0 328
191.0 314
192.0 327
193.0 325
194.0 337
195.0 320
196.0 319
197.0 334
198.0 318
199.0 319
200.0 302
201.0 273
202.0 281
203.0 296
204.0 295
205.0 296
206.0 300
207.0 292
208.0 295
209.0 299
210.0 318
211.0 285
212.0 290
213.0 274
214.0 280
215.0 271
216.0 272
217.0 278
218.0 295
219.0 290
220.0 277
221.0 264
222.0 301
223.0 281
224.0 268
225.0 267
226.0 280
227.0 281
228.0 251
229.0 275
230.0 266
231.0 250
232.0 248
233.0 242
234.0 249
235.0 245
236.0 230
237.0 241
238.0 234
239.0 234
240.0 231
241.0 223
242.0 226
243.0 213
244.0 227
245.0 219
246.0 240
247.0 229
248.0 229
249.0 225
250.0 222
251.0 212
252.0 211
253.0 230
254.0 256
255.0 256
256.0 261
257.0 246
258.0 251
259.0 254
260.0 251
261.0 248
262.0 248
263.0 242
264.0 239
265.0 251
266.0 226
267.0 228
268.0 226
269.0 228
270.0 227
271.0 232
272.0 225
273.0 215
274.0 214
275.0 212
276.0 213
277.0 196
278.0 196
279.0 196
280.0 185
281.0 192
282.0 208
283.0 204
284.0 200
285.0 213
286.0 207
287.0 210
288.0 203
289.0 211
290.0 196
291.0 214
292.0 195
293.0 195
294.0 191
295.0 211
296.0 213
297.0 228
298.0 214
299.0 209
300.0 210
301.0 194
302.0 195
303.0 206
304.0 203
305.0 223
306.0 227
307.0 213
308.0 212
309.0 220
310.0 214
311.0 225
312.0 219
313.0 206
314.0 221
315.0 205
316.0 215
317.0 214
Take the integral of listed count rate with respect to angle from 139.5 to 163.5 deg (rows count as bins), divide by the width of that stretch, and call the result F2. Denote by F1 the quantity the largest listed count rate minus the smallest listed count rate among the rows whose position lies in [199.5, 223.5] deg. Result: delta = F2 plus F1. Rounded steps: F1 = 54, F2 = 301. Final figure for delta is 355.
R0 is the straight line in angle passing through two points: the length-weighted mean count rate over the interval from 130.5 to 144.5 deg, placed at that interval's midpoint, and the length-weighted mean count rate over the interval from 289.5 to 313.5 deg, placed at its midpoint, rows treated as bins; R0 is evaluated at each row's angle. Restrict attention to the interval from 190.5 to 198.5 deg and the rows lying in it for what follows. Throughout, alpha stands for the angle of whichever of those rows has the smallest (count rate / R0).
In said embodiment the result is 191.0 deg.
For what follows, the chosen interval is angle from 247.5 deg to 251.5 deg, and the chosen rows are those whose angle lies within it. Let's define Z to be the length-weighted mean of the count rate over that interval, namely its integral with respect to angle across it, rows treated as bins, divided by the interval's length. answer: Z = 222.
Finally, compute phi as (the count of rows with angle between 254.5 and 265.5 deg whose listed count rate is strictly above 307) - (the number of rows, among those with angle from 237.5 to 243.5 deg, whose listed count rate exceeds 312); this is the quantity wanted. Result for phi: 0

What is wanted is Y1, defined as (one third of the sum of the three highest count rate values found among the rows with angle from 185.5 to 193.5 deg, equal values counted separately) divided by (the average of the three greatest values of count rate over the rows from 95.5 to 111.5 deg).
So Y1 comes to 0.9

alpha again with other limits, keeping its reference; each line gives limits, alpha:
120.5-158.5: 149.0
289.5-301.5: 294.0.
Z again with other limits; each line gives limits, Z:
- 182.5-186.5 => 310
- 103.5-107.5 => 339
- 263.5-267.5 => 236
